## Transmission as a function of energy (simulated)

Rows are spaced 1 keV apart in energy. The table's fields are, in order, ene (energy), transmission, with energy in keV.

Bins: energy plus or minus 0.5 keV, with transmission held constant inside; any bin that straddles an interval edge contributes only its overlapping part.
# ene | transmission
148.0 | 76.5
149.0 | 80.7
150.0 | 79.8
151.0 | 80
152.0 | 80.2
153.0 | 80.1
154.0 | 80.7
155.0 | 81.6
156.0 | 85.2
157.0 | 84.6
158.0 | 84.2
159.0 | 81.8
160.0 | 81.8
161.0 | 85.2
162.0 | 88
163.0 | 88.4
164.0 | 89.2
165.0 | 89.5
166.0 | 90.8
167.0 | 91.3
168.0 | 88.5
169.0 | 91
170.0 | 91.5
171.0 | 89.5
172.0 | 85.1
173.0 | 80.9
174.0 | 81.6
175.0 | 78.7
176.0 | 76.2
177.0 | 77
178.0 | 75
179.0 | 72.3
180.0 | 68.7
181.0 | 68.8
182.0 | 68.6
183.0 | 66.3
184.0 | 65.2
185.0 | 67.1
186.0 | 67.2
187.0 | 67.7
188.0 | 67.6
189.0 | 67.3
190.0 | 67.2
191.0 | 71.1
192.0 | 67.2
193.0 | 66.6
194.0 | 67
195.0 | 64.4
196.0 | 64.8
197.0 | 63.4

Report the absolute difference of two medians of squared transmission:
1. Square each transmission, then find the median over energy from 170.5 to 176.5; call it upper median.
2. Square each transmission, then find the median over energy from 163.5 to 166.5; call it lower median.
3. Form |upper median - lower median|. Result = 1409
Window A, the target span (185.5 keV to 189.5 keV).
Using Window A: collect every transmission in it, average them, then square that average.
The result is 4550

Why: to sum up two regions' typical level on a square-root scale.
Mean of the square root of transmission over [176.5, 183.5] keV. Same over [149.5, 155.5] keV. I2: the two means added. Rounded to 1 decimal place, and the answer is 17.4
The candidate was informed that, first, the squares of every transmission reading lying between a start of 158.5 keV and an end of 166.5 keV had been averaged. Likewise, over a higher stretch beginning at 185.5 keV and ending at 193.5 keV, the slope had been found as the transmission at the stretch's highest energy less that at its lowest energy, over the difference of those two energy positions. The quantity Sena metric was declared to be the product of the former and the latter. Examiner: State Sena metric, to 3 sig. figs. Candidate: -647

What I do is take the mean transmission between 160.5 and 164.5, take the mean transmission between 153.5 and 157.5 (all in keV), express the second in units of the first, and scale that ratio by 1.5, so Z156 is 1.4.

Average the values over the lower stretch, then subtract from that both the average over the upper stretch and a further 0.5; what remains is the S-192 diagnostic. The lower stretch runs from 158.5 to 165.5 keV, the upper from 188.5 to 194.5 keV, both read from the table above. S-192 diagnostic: 18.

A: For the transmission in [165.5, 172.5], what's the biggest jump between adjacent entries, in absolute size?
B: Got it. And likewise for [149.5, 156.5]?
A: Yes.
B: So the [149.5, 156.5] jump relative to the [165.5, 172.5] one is 0.82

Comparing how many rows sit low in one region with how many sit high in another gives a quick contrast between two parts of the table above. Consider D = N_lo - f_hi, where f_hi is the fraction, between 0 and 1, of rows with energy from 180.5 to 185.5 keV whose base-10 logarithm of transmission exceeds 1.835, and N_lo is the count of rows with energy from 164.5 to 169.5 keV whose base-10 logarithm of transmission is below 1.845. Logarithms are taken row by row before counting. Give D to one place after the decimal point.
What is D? -0.4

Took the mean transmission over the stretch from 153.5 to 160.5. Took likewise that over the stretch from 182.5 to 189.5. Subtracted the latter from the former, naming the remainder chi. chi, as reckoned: 16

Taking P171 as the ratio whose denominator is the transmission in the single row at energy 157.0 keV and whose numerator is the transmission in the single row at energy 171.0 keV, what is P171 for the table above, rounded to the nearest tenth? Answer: 1.1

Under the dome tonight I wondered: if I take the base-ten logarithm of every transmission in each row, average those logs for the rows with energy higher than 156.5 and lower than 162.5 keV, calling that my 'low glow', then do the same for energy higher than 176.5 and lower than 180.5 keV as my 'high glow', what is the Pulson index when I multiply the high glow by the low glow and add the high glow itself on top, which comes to 5.45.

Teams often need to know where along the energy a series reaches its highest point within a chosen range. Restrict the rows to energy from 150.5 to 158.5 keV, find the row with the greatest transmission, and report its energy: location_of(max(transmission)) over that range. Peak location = 156.0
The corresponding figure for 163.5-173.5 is 170.0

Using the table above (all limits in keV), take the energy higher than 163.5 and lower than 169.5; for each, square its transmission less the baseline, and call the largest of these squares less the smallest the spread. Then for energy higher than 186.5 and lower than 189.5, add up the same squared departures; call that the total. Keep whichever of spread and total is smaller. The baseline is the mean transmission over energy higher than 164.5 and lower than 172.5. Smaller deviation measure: 3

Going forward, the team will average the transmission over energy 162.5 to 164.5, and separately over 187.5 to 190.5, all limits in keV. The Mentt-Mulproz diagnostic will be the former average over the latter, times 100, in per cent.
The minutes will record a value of 132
